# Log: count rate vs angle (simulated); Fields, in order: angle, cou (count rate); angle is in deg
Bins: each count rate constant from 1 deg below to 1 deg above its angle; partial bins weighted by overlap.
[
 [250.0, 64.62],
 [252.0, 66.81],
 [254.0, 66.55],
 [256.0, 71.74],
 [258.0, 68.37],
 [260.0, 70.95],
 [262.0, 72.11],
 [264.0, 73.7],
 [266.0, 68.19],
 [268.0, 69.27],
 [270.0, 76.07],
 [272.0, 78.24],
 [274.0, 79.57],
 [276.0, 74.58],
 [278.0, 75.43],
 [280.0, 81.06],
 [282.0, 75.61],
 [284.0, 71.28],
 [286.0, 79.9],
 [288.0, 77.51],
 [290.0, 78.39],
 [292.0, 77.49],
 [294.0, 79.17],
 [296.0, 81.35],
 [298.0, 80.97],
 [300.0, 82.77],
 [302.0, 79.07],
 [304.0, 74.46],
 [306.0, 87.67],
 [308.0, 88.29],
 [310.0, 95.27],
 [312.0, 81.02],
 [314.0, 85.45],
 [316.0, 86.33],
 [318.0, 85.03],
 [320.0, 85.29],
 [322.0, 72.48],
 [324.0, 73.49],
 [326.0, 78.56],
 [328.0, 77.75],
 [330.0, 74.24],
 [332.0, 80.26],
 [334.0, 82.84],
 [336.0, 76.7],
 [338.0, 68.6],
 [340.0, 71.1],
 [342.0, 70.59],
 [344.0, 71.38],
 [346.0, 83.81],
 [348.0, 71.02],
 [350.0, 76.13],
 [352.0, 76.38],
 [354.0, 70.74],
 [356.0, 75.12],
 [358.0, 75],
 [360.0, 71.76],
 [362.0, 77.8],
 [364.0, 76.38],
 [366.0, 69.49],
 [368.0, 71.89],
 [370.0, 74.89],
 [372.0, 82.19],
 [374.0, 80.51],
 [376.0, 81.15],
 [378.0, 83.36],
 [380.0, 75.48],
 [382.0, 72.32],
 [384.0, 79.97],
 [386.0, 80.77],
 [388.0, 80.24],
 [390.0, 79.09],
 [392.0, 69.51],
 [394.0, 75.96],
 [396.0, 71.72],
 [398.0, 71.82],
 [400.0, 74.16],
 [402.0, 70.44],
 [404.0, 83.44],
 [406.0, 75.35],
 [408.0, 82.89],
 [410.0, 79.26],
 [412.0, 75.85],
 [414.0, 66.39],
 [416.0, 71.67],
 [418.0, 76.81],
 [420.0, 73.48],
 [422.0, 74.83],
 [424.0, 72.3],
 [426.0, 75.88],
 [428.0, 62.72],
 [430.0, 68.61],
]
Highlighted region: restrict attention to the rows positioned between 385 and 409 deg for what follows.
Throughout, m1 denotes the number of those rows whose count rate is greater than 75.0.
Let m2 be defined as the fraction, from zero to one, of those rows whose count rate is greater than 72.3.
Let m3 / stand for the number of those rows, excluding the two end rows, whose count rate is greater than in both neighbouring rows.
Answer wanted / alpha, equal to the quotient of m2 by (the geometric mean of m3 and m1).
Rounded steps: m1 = 7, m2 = 0.67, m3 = 3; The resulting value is 0.15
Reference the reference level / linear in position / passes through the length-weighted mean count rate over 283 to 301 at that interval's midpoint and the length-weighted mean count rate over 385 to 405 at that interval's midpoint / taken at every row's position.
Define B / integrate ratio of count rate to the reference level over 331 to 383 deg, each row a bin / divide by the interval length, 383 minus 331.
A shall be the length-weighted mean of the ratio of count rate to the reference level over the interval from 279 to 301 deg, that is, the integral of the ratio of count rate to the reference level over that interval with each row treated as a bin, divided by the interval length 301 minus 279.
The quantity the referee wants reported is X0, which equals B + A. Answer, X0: 1.98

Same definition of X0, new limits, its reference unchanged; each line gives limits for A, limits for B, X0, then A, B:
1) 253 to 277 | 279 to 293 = 1.89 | 0.91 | 0.980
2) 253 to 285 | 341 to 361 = 1.89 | 0.92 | 0.963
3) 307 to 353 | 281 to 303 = 2.01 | 1.01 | 0.997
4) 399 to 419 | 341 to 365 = 1.97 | 1.00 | 0.970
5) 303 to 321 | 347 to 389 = 2.09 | 1.09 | 0.998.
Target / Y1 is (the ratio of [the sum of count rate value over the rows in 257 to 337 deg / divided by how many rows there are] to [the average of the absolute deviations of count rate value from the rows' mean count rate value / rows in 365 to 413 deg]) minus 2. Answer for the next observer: 17.3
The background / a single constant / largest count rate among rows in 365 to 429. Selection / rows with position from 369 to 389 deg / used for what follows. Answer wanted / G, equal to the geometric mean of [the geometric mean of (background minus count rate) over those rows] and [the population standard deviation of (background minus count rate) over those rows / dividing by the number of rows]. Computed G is 3.0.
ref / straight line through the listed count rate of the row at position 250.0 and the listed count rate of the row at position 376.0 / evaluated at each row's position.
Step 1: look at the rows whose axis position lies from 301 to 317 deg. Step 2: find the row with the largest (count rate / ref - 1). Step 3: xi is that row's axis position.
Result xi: 310.0 deg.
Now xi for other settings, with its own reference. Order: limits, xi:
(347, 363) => 362.0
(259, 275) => 274.0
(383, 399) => 386.0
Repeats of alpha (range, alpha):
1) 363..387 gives 0.21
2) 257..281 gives 0.18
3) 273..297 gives 0.17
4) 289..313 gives 0.17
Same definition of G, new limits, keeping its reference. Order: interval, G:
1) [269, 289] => 4.0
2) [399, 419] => 0.0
